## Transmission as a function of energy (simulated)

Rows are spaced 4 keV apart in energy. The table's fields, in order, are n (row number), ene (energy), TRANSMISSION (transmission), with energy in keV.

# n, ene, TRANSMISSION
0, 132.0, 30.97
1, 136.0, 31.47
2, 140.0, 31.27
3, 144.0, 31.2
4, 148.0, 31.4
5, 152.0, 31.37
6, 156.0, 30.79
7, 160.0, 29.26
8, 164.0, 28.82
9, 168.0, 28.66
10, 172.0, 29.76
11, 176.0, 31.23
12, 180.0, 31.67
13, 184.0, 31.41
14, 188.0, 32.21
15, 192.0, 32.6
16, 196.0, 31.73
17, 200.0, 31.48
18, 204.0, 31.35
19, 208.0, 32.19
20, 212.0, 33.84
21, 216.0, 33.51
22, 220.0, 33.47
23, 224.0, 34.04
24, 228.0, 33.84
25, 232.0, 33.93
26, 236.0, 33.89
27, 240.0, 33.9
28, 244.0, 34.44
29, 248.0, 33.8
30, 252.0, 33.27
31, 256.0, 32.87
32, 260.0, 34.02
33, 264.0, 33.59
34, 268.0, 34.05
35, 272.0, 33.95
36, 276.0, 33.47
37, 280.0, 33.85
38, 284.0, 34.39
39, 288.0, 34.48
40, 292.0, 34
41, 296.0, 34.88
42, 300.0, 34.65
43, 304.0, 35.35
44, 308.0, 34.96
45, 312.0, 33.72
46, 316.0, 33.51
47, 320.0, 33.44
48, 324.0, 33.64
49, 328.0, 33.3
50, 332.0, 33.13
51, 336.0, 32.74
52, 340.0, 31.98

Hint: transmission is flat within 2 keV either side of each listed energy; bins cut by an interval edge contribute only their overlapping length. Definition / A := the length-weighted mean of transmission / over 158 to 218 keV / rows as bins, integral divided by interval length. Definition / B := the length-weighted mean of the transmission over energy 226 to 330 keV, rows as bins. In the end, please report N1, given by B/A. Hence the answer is 1.08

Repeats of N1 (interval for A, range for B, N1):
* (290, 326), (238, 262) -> 0.98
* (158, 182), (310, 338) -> 1.12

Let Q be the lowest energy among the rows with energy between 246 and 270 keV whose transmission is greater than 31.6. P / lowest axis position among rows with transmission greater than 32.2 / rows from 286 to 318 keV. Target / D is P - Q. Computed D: 40 keV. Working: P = 288.0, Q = 248.0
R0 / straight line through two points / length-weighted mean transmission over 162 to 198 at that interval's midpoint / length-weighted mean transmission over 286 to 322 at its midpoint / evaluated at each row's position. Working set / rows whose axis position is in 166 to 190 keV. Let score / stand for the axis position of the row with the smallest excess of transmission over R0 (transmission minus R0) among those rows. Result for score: 168.0 keV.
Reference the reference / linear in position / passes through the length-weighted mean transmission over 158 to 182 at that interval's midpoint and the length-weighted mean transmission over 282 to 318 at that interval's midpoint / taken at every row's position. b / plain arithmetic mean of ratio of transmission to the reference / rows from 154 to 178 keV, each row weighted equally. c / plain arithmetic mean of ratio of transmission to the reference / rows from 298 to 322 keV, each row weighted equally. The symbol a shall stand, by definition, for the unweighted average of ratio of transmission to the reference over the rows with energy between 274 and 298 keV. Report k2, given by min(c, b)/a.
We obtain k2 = 0.98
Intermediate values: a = 1.01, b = 1.000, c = 0.99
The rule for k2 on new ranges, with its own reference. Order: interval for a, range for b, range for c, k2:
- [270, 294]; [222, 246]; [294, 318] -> 0.99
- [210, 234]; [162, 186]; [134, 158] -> 0.95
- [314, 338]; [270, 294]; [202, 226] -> 1.07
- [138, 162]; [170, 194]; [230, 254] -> 0.98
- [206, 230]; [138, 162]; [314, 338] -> 0.89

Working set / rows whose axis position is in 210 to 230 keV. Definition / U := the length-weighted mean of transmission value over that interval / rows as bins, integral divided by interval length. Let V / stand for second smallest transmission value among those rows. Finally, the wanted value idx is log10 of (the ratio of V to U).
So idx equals -0.003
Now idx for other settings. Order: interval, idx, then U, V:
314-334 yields -0.001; 33.4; 33.3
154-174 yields -0.010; 29.5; 28.82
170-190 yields 0.000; 31.3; 31.23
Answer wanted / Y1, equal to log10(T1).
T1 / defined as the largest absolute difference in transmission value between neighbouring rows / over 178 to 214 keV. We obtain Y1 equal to 0.22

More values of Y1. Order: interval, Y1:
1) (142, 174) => 0.18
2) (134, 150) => -0.70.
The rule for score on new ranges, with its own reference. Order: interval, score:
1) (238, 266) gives 256.0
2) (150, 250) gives 168.0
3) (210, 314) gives 312.0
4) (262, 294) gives 276.0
